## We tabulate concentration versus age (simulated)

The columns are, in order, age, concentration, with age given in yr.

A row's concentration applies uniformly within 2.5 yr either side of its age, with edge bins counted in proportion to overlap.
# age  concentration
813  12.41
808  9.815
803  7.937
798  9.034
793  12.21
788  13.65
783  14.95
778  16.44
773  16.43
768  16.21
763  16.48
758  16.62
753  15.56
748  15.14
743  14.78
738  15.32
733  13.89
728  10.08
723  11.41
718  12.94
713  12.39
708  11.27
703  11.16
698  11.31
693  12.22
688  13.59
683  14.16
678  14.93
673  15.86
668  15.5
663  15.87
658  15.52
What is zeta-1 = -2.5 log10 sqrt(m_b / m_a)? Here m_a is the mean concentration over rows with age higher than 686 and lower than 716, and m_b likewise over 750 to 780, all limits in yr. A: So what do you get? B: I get -0.17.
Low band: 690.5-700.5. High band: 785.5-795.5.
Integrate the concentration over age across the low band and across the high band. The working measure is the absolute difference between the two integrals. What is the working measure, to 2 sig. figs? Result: 12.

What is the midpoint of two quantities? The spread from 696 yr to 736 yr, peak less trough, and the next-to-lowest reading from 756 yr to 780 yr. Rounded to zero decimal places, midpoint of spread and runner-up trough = 10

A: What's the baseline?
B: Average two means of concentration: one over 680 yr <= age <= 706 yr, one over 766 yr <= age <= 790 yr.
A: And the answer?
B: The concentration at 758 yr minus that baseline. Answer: 2.6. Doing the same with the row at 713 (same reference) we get -1.6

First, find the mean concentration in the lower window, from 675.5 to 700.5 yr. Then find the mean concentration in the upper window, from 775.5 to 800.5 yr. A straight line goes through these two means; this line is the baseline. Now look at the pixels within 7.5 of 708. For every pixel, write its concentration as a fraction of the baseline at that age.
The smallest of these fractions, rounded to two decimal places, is 0.84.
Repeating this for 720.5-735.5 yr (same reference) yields 0.76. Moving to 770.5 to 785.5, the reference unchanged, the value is 1.13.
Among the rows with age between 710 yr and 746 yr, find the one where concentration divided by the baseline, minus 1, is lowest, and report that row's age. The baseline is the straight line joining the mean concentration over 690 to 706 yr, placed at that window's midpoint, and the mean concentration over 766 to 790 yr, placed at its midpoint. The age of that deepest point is 728 yr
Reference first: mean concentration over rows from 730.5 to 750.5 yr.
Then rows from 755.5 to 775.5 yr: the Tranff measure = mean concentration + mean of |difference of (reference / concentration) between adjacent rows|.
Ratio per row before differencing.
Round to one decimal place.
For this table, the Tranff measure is 16.4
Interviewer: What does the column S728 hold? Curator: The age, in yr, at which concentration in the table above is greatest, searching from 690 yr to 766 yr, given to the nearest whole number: 758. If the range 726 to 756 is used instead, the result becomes 753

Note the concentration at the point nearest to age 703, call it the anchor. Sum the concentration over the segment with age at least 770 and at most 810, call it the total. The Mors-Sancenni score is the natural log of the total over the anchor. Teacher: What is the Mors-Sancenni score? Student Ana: 2.2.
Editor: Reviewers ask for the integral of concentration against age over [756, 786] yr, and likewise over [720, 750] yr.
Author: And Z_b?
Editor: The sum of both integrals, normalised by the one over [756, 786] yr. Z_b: 1.83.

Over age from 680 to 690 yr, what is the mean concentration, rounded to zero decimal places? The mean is 14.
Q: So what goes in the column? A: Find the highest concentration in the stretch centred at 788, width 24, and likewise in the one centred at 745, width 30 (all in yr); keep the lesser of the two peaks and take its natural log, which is 2.80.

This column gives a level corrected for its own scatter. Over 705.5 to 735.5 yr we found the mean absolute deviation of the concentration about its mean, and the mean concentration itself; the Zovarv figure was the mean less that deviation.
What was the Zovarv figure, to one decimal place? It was 10.9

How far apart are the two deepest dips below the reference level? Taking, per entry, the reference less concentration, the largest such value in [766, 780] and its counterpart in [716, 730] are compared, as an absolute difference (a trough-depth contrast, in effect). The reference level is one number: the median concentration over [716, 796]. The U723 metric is 6.1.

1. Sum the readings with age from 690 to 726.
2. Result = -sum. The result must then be -83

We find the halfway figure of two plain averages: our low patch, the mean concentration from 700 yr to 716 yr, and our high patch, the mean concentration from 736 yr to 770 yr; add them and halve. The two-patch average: 13.7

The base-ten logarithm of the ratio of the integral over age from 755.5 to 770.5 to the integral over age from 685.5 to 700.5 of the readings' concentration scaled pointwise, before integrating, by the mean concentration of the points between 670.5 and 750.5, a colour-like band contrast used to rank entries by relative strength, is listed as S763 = 0.12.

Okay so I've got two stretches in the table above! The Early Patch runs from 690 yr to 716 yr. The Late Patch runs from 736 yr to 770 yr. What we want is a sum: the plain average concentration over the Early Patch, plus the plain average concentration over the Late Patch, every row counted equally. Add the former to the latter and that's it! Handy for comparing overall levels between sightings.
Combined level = 27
